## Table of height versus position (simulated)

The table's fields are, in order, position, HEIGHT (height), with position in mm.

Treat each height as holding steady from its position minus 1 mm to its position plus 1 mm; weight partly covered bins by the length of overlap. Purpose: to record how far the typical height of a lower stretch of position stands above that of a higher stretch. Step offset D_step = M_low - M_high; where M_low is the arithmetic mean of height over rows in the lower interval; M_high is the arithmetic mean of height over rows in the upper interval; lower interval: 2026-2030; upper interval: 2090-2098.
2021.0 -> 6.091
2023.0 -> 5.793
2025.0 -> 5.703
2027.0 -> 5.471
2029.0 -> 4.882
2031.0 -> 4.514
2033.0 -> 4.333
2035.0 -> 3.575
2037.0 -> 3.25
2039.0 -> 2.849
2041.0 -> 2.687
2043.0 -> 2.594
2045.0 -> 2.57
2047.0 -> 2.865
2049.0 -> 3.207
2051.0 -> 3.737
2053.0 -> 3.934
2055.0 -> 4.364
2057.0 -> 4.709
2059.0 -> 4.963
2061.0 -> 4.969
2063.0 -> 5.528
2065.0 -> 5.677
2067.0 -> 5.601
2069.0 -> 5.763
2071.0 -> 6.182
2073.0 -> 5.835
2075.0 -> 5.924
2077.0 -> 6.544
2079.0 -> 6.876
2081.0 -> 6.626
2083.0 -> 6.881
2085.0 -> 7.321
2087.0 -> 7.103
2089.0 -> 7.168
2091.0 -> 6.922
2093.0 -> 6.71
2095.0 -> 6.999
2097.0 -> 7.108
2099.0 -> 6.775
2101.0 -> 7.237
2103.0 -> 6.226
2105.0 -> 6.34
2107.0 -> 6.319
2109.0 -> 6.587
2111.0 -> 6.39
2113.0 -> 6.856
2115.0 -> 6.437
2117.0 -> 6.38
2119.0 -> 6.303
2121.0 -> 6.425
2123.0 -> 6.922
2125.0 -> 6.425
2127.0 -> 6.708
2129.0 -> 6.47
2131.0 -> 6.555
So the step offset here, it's -1.76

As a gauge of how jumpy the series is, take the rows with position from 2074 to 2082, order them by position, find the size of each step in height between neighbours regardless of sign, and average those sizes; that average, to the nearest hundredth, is 0.40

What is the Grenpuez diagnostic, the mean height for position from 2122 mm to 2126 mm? 6.7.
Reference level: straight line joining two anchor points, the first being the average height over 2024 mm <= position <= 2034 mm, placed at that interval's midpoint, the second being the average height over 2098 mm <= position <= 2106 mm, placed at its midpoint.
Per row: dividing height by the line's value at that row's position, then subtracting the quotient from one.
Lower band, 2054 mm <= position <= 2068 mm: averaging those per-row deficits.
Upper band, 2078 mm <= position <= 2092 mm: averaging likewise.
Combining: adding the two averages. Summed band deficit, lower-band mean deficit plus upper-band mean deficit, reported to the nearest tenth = 0.0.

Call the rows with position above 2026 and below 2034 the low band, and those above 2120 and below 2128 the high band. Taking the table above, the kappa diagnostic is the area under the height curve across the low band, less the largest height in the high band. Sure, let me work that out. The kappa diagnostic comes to 31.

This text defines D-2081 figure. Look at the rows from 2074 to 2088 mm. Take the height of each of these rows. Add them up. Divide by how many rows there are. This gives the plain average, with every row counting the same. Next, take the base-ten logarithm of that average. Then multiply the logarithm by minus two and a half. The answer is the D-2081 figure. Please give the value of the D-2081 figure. -2.07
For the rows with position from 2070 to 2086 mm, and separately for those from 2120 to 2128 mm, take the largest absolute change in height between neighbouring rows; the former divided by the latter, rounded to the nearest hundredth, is 1.25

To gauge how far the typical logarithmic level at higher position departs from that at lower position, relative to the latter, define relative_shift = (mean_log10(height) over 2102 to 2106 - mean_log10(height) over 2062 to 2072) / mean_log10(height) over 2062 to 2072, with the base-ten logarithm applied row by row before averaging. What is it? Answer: 0.05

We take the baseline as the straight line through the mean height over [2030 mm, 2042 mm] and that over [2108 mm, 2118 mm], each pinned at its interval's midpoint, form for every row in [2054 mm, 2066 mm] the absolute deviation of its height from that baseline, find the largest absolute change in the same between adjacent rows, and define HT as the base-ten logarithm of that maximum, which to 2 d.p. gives -0.32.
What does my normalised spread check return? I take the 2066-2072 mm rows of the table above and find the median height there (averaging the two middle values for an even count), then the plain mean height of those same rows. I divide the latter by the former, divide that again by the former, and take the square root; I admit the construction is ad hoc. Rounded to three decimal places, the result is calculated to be 0.420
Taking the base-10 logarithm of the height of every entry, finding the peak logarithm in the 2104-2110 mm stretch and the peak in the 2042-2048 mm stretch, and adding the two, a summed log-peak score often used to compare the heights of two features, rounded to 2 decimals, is 1.28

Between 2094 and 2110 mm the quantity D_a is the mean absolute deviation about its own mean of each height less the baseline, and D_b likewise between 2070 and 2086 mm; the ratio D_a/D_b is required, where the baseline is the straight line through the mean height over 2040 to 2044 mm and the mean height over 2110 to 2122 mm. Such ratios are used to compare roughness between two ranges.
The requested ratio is 2.3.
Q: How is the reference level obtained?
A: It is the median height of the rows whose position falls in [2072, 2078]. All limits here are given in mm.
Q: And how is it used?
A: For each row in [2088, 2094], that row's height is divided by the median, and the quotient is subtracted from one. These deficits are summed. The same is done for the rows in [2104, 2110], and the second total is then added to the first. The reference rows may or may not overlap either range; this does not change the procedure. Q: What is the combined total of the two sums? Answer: -0.76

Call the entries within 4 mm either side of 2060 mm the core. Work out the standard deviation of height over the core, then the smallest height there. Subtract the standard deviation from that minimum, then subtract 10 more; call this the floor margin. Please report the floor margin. -5.6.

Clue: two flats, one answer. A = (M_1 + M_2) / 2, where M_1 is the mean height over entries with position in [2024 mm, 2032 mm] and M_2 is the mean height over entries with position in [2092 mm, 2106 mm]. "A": 6.0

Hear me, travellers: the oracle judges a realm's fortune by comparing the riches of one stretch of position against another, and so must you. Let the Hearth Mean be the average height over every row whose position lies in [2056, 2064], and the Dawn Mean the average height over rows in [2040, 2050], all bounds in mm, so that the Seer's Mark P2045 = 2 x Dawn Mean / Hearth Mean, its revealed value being 1.10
